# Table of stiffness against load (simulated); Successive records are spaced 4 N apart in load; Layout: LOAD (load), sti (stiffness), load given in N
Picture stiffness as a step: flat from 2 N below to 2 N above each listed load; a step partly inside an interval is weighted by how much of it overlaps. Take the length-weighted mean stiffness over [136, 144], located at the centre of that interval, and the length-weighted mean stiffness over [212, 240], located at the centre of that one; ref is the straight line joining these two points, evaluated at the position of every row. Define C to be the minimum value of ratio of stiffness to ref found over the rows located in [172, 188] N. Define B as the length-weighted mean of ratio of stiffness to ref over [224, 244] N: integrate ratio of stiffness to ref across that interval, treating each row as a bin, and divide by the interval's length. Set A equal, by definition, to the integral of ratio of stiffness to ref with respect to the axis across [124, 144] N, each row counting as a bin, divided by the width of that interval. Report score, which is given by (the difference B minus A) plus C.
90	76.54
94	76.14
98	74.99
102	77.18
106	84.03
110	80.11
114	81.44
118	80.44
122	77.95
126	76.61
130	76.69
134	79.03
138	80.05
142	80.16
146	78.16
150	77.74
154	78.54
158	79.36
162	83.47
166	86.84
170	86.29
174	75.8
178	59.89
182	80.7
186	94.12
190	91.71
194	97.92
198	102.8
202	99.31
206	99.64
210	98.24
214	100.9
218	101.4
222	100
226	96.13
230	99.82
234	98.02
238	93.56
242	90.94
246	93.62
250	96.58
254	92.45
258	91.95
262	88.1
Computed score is 0.64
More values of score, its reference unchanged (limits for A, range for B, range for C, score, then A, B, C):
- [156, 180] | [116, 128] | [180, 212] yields 1.02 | 0.91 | 1.03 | 0.91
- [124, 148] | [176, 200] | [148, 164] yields 0.92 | 0.99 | 0.97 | 0.95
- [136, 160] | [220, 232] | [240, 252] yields 0.93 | 0.97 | 1.00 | 0.89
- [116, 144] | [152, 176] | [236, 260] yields 0.82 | 1.01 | 0.96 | 0.87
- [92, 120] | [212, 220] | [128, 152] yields 0.91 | 1.09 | 1.05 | 0.95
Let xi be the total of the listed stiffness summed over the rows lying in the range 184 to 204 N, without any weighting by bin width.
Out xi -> 486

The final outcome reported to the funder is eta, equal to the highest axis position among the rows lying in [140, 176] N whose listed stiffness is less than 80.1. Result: 174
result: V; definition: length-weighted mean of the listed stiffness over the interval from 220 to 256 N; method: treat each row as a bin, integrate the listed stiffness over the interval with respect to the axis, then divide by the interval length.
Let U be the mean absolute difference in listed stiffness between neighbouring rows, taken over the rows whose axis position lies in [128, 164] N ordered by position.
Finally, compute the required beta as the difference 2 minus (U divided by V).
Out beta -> 1.98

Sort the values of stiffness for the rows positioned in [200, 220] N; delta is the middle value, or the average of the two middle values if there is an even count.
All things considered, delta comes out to 100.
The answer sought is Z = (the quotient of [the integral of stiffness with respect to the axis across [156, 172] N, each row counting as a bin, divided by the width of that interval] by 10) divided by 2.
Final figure 4.2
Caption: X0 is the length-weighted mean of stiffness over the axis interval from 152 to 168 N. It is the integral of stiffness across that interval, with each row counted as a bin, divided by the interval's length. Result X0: 82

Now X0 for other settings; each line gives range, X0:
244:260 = 94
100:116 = 81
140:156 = 79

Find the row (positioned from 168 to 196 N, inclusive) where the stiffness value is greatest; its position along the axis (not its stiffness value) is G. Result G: 194 N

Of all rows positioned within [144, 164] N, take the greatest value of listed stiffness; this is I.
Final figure 83.47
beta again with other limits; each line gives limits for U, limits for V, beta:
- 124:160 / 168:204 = 1.99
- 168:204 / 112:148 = 1.88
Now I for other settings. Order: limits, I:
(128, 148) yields 80.16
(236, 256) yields 96.58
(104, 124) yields 84.03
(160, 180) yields 86.84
